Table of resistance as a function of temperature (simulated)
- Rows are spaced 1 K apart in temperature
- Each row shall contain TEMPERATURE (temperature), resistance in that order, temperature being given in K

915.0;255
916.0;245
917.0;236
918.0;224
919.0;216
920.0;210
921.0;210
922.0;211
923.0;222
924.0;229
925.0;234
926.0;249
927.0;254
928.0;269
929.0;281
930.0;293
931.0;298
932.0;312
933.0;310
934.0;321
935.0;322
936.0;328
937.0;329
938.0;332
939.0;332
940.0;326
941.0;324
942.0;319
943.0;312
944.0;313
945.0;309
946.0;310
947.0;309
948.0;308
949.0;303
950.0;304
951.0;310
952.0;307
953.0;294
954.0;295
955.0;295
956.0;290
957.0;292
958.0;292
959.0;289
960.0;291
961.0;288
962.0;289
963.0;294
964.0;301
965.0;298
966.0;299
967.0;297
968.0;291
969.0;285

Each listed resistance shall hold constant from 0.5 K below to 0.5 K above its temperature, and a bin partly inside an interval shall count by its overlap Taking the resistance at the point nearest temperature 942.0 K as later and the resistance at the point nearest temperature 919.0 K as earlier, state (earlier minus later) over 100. -1.0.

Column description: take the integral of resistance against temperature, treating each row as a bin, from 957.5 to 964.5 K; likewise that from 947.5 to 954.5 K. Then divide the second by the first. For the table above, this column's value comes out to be 1.04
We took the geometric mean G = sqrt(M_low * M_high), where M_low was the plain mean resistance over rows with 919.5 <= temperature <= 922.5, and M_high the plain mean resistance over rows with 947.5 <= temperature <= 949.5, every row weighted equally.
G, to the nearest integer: 253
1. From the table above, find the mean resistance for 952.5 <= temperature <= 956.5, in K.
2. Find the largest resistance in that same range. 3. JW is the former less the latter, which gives -1.5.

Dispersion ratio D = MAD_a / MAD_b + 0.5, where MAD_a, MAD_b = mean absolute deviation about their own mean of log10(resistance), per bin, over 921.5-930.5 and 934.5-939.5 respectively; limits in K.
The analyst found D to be 11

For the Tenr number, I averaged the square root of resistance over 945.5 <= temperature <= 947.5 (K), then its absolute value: 17.6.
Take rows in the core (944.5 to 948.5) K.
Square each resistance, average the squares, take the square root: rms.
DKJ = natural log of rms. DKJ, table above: 5.73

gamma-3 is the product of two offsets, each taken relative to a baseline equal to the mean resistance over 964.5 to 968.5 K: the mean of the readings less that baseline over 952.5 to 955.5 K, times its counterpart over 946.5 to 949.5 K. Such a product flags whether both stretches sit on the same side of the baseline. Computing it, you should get -16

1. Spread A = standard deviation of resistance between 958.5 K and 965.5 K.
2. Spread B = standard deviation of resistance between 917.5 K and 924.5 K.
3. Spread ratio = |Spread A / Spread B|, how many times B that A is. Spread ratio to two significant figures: 0.65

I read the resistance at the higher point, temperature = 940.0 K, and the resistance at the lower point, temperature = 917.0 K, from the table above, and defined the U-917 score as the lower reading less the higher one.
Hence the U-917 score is -90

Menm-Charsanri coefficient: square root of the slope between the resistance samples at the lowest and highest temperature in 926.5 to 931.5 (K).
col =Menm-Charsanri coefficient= 3.3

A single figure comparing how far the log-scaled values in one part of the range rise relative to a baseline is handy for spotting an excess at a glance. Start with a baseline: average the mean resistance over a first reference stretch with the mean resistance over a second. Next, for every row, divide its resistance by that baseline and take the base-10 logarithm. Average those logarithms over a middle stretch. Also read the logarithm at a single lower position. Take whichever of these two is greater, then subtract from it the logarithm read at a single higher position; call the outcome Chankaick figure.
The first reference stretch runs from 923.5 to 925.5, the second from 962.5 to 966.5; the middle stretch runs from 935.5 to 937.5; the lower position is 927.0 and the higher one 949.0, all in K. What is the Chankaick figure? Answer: 0.035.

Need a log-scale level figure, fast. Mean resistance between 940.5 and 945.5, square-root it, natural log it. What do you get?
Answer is 2.88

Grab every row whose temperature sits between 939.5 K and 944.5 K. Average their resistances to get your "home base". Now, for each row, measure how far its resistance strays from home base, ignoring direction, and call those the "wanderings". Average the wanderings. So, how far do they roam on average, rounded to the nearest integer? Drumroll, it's 5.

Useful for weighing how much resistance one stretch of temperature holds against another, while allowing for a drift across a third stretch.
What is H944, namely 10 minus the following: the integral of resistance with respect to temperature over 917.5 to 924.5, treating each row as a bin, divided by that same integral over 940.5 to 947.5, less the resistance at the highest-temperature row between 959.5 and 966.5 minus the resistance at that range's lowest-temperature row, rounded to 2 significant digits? 17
